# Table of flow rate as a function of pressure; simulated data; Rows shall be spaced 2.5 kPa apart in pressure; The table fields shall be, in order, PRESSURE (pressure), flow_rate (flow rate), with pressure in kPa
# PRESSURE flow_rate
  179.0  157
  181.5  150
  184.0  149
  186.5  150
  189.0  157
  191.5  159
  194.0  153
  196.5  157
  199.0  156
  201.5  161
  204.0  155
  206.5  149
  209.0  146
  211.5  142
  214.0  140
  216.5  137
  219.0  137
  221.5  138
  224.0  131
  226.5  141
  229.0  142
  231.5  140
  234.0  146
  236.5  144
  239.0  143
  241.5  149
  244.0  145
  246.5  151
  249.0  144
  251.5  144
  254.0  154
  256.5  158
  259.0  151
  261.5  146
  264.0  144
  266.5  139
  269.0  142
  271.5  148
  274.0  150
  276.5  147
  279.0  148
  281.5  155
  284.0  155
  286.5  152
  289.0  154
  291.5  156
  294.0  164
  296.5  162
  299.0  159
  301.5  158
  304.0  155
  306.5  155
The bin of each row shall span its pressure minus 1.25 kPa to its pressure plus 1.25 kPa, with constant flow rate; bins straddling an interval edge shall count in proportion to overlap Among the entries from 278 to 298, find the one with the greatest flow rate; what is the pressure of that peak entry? 294.0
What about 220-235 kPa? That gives 234.0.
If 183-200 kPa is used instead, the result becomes 191.5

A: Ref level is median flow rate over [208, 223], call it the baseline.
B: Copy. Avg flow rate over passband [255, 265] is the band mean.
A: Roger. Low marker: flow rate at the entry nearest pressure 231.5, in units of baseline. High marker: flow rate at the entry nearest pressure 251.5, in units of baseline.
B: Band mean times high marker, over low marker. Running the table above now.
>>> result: 154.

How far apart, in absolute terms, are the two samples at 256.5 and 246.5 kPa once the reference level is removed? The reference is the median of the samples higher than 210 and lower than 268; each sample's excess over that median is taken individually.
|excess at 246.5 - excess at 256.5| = 7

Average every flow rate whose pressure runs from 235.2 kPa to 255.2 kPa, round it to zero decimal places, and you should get 147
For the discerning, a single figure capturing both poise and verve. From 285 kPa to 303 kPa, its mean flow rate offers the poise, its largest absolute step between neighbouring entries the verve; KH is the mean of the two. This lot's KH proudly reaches 82.9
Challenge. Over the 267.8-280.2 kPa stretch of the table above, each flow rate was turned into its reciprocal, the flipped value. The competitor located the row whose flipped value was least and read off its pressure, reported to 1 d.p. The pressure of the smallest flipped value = 274.0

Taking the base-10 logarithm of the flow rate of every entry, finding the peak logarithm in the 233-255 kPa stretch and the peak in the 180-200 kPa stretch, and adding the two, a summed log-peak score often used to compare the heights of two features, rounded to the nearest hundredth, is 4.39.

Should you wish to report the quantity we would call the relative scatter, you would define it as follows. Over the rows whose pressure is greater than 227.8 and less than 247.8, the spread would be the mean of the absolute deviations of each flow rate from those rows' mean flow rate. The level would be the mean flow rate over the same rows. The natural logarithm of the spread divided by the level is -3.97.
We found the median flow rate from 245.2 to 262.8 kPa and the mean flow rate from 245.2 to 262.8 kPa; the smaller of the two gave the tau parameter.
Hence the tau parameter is 150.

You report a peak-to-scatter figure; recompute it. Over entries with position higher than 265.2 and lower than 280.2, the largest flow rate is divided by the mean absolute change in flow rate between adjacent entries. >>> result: 50.0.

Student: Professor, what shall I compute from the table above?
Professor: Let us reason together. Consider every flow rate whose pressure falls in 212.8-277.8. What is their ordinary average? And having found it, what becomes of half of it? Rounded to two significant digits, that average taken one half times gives 72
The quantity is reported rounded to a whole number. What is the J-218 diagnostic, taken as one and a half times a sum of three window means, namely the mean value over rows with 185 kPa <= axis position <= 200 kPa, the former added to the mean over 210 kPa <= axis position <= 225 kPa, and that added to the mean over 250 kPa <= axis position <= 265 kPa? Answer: 664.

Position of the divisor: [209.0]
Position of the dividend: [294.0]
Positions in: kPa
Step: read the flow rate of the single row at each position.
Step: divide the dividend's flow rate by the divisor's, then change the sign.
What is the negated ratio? -1.12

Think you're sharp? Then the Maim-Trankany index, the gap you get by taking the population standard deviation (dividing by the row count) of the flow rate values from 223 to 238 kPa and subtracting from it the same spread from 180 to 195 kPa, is 1.0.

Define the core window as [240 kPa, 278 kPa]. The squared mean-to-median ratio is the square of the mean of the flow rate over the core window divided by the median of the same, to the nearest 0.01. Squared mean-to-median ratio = 1.01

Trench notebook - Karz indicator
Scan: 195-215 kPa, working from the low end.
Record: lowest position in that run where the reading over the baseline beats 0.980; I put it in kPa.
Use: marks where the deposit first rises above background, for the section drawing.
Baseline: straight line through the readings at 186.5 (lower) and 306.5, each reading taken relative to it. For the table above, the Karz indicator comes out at 196.5 kPa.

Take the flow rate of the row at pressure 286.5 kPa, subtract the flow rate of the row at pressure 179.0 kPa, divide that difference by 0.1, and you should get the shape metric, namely -50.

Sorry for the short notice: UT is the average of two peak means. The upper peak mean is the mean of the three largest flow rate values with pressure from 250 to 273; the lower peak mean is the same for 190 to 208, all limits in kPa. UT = 157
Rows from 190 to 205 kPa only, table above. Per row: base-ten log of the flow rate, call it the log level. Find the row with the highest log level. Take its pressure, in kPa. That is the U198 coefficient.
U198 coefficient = 201.5 kPa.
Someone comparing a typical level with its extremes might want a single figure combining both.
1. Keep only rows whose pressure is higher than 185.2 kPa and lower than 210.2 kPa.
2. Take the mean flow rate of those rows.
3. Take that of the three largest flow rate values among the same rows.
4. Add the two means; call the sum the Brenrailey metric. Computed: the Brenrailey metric 313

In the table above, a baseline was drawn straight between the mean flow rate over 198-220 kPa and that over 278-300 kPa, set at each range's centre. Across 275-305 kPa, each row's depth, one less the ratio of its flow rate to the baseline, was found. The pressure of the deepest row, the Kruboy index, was 276.5 kPa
